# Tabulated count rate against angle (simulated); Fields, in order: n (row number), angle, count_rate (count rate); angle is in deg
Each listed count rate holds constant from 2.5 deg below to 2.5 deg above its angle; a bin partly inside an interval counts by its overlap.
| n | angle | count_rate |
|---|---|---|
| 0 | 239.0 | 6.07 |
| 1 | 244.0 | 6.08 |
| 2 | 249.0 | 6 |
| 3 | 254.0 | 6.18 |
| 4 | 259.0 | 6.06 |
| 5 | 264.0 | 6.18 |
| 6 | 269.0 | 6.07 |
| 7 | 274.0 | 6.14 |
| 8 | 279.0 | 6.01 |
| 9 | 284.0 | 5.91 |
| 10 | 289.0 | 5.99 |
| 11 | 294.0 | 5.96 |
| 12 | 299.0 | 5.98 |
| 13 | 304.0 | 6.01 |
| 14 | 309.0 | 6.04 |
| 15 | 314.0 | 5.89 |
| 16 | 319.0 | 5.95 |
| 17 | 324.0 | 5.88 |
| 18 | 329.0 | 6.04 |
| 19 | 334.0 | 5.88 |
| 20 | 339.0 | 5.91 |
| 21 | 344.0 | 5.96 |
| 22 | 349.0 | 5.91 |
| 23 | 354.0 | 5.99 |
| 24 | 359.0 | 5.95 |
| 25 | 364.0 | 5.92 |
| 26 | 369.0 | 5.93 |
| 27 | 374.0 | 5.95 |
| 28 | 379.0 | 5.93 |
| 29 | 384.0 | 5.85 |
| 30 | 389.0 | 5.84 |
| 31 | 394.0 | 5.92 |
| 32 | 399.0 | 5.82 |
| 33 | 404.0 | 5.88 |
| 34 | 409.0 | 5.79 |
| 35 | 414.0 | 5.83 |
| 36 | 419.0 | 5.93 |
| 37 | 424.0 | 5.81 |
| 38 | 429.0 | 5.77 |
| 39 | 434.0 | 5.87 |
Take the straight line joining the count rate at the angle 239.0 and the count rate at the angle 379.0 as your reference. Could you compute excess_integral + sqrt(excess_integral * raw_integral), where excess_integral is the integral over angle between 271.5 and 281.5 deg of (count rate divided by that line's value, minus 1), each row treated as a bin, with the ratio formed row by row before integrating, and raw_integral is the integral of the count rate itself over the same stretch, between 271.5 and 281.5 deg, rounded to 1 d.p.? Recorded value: 2.1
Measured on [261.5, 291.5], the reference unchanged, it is 4.1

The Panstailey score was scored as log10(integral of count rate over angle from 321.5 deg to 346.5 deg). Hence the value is 2.17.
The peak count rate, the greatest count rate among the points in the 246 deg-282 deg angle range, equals 6.18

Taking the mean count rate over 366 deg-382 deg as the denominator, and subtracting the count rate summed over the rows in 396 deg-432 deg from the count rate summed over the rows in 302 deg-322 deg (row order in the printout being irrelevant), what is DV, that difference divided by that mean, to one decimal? -2.9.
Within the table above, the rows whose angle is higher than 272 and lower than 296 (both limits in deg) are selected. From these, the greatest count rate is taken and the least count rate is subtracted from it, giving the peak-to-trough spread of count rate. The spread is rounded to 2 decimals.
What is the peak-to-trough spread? 0.23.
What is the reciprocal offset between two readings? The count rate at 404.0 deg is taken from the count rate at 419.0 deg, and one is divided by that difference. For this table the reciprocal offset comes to 20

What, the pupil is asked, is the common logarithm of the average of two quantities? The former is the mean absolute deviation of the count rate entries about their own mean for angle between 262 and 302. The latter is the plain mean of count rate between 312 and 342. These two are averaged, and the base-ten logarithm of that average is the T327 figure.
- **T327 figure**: 0.477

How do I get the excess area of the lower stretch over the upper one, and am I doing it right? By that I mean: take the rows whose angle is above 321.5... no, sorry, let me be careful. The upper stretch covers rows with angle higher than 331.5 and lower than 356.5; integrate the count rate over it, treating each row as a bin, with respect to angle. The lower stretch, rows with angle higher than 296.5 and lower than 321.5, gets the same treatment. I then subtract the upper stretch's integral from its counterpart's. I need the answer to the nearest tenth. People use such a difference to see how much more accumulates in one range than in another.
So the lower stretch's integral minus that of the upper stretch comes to 1.1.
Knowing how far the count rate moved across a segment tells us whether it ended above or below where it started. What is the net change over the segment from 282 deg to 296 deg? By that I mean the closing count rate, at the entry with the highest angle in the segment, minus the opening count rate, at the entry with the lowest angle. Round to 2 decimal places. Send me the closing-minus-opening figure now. 0.05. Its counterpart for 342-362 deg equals -0.01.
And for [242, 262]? -0.02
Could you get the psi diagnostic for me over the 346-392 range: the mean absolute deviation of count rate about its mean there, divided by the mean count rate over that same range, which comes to 0.0059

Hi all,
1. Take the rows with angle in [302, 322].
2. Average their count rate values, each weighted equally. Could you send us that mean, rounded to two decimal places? 5.97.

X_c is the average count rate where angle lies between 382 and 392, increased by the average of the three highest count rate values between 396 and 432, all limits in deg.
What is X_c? 11.7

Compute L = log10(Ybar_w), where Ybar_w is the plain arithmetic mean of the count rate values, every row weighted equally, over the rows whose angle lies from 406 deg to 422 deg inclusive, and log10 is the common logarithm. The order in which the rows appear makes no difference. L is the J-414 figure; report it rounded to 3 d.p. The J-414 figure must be 0.767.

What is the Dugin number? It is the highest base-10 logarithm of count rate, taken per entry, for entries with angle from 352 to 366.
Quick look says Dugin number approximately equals 0.777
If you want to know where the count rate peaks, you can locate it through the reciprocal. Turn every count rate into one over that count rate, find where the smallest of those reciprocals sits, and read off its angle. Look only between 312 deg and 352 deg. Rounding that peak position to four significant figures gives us 329.0 deg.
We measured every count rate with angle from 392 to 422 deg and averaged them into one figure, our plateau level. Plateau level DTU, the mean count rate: 5.86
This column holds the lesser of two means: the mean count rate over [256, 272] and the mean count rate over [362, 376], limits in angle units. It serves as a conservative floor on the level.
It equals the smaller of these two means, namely 5.93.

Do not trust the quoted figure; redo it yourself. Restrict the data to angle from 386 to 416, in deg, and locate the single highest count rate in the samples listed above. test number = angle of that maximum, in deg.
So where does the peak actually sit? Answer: 394.0 deg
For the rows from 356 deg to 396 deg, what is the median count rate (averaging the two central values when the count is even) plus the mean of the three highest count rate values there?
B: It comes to 11.9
